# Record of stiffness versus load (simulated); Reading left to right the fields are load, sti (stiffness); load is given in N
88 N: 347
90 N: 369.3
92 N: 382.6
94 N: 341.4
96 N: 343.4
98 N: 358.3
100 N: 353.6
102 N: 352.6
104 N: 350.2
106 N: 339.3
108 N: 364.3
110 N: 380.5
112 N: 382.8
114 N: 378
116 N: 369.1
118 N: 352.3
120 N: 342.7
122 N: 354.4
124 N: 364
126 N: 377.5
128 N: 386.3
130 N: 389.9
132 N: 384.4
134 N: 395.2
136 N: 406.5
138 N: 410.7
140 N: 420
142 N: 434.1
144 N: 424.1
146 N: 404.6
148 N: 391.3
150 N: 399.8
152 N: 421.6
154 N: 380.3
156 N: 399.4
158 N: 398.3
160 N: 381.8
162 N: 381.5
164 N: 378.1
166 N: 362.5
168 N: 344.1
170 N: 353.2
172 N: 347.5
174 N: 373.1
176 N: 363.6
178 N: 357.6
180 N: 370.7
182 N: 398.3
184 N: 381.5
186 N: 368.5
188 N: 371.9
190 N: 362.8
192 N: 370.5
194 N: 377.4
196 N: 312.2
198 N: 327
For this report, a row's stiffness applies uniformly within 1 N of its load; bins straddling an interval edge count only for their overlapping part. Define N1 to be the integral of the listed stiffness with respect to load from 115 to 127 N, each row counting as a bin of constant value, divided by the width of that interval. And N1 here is 360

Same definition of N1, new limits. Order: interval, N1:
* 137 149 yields 414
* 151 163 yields 394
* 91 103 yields 355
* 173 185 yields 374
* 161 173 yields 361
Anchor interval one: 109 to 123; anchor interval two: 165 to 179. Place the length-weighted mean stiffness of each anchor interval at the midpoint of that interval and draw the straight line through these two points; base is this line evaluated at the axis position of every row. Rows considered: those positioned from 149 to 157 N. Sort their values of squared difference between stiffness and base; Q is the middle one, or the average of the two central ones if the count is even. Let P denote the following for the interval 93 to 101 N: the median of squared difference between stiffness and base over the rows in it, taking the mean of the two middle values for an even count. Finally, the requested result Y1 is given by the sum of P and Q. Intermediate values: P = 423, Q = 1553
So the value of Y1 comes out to 1976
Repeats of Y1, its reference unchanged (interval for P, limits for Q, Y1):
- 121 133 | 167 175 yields 456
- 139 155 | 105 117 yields 2784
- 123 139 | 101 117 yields 808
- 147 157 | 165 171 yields 1554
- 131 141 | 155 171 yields 2364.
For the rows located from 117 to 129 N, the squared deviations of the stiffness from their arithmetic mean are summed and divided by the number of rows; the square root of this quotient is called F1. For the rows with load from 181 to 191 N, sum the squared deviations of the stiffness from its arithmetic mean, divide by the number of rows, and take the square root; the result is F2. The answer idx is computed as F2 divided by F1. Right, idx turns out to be 0.8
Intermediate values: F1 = 15.0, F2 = 12.4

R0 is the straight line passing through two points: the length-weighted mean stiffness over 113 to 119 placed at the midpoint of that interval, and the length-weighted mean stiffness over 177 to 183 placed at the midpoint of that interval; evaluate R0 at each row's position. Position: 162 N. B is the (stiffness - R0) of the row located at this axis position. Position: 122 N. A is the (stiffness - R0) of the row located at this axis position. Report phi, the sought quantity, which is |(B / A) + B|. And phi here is 8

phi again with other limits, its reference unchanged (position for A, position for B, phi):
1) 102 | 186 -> 7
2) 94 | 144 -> 51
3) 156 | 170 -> 22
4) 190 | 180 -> 4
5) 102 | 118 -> 13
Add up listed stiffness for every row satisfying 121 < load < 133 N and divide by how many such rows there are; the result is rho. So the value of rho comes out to 376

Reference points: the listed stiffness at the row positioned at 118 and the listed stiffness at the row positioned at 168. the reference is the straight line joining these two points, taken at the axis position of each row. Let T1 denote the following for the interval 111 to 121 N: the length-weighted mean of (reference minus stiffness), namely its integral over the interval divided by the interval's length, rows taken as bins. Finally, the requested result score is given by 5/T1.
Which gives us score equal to -0.40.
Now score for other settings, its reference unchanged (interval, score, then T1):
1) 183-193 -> -0.17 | -30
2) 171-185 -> -0.18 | -28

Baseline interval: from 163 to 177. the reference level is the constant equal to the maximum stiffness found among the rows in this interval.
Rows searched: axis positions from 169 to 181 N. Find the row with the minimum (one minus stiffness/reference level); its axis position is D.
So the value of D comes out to 174 N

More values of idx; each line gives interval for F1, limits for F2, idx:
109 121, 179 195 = 0.7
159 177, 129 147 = 1.1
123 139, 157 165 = 0.6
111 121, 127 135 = 0.3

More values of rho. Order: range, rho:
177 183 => 376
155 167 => 384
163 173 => 357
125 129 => 382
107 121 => 367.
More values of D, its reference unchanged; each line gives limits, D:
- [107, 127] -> 112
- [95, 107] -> 98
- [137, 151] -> 142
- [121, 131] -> 130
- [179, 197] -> 182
